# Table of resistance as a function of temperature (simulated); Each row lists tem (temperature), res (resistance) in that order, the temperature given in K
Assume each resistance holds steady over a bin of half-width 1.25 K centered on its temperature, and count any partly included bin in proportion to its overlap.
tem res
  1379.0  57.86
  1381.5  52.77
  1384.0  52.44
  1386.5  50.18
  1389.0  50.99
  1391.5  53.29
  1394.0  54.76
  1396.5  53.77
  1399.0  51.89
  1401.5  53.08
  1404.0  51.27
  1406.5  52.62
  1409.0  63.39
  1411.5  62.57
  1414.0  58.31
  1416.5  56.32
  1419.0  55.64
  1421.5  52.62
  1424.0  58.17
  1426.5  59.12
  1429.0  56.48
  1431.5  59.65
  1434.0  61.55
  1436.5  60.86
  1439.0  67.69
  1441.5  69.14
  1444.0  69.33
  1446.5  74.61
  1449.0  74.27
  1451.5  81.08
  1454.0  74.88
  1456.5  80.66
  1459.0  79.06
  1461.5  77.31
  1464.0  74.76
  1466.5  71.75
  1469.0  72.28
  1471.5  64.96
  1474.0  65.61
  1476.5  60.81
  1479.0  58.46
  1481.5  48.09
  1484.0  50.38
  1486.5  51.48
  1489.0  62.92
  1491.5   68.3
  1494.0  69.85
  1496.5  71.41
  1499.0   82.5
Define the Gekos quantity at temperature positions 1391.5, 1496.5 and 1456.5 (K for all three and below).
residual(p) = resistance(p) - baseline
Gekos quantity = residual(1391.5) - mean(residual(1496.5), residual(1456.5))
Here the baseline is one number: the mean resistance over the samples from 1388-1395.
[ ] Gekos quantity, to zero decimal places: -23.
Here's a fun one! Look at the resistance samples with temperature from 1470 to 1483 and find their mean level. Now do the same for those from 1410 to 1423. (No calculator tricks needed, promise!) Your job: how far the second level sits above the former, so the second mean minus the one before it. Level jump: -2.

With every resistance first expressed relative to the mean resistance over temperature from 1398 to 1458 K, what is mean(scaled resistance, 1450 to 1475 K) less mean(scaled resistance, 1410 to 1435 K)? 0.26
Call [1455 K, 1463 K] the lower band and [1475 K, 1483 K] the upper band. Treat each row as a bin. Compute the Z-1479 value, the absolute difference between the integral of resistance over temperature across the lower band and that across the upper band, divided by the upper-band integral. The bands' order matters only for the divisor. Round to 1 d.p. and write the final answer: 0.4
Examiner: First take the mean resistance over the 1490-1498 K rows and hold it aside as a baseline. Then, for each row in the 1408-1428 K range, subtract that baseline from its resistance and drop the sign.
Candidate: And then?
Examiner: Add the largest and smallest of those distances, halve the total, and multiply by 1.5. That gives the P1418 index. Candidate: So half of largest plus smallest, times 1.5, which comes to 18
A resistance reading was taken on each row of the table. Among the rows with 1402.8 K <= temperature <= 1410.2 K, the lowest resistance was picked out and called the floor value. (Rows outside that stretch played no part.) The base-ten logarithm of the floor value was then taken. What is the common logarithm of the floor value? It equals 1.71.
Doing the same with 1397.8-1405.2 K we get 1.71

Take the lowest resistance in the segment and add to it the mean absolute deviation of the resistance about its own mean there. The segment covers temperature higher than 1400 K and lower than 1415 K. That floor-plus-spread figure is 56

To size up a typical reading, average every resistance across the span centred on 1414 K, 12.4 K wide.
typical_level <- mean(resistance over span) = 59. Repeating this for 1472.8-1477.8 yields 63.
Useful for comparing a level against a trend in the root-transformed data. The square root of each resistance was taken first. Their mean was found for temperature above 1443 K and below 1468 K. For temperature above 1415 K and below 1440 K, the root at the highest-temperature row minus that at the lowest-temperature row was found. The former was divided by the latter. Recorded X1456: 12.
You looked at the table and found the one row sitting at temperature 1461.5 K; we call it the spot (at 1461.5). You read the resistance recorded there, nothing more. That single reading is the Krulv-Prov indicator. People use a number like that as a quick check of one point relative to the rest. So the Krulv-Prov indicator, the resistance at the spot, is 77.31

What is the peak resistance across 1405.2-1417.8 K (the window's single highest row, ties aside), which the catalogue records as 63.39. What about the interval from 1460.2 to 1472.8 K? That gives 77.31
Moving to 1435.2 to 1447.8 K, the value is 74.61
